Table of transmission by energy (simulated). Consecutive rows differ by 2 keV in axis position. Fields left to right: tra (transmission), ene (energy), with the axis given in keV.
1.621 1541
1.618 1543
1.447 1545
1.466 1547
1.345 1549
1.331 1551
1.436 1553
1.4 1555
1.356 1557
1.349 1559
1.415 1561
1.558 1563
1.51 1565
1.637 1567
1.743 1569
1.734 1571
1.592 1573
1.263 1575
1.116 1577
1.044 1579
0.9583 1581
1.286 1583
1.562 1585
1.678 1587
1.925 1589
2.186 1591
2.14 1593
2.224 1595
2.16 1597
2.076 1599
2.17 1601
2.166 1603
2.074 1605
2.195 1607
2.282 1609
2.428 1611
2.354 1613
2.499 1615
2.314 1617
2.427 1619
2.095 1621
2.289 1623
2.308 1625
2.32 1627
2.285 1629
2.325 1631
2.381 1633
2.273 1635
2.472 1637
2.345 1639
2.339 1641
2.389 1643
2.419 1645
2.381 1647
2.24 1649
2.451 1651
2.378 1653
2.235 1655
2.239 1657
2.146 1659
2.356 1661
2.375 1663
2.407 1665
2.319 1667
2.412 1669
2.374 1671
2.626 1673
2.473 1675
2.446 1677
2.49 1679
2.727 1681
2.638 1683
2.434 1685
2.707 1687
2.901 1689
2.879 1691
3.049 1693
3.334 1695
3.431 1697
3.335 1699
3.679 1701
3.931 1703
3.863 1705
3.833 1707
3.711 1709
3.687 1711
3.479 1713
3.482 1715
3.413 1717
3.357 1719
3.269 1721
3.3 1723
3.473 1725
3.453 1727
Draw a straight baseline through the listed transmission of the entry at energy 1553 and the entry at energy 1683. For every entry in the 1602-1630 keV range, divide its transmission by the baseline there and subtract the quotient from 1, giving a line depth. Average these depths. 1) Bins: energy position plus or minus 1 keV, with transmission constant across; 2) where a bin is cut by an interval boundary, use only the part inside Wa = -0.13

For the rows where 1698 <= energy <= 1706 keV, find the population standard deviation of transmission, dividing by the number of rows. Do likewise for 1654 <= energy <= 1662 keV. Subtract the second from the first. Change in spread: 0.16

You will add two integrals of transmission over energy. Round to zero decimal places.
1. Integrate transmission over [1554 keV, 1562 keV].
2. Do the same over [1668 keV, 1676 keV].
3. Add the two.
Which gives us 31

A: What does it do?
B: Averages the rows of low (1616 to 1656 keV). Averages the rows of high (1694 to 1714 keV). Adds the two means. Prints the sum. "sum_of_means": 6.0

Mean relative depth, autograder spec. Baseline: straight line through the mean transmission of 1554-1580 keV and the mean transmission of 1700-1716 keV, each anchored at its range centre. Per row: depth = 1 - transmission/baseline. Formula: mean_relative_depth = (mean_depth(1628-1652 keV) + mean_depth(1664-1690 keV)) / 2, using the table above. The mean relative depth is 0.15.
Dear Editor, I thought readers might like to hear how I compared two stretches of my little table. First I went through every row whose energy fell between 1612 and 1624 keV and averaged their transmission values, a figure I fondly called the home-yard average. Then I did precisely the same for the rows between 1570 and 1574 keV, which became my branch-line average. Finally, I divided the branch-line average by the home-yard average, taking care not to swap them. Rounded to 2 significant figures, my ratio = 0.71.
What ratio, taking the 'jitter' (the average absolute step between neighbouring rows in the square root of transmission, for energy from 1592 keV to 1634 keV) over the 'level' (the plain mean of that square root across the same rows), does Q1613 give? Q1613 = 0.022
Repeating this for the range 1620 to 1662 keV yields 0.019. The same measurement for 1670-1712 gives 0.025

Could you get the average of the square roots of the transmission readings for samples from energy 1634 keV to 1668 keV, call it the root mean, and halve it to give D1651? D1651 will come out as 0.76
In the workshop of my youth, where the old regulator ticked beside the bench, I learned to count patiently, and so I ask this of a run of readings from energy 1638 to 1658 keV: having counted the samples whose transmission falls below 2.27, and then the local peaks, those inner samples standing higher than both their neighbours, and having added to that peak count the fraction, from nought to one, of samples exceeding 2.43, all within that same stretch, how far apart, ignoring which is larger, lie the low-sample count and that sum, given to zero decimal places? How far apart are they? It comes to 1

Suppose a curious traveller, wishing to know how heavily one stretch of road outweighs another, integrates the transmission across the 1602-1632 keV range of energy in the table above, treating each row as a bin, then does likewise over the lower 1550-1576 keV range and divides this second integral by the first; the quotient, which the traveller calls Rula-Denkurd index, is 0.56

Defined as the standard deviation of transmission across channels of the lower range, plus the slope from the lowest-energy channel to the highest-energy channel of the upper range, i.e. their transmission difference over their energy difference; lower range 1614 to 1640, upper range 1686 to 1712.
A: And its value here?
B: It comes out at 0.14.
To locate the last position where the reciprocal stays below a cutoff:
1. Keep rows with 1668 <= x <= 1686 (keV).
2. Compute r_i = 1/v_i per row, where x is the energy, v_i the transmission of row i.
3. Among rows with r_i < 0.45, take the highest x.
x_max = 1685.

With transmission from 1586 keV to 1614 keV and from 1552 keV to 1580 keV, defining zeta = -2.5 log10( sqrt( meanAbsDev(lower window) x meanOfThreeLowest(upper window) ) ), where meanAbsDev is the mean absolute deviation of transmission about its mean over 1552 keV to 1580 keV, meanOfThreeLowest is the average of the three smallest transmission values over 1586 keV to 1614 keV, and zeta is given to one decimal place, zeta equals 0.6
